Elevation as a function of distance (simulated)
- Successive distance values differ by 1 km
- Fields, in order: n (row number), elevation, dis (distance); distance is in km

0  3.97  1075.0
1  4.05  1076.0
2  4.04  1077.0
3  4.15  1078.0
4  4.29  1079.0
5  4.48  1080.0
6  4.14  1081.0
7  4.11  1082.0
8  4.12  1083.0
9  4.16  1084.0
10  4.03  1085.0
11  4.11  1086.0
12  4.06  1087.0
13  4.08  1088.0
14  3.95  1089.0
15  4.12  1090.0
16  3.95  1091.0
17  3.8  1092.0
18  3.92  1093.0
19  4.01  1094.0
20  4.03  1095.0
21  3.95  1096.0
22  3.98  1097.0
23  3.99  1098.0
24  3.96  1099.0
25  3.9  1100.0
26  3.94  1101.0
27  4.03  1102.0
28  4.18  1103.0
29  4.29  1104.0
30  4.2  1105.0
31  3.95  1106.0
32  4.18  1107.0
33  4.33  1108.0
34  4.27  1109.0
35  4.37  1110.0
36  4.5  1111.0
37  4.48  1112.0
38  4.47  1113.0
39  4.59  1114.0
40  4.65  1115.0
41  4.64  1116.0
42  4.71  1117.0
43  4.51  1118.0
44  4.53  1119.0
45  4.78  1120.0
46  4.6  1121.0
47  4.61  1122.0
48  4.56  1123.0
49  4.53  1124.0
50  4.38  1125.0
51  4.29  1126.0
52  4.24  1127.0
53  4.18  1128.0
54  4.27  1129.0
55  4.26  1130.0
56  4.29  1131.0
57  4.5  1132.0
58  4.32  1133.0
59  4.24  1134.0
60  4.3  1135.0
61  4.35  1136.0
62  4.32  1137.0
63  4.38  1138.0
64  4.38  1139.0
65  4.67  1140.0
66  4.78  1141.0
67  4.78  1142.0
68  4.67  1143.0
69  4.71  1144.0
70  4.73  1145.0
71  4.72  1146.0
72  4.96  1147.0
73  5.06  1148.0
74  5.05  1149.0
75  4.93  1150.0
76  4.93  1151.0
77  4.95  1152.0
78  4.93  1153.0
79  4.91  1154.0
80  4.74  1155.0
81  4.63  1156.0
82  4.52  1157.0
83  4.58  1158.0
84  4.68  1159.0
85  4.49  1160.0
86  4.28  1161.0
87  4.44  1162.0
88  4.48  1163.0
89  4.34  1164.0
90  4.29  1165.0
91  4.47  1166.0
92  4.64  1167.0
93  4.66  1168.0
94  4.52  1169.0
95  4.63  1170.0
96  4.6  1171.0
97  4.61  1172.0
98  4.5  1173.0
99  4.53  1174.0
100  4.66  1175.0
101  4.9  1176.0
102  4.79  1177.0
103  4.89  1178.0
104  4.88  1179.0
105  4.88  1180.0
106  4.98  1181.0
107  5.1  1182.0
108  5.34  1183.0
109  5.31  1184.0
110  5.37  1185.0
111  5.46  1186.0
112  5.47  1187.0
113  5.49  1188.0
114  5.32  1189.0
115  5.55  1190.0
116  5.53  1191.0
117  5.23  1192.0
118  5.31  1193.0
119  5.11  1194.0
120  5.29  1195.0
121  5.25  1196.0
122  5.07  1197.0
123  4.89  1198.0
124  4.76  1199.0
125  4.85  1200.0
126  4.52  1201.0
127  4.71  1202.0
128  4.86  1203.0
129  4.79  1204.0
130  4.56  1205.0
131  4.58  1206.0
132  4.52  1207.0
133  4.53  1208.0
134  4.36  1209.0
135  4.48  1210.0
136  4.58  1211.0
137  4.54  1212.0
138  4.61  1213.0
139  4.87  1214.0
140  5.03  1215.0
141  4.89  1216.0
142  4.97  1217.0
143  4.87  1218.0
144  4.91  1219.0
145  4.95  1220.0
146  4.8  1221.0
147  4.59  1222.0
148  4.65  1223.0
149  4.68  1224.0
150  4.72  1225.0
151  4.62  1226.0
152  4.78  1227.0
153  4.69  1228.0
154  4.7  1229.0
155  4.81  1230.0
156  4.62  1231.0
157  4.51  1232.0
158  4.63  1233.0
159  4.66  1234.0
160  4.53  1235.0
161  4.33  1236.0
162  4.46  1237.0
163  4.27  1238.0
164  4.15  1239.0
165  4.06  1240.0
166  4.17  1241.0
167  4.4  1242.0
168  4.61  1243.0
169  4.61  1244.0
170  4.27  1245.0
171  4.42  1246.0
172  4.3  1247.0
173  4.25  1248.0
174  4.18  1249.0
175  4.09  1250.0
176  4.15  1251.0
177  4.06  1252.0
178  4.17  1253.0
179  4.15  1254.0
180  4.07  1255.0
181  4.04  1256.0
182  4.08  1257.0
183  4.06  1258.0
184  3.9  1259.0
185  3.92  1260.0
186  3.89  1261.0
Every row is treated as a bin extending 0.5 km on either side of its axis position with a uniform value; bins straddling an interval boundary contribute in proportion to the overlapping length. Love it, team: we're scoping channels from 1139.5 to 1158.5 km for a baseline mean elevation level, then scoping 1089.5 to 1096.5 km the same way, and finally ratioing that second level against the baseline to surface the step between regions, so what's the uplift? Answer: 0.83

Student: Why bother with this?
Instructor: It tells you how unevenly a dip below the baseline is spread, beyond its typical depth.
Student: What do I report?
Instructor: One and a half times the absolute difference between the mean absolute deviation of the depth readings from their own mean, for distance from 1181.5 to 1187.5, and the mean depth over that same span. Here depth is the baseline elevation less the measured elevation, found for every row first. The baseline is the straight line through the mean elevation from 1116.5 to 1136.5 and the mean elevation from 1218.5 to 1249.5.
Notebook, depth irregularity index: 1.4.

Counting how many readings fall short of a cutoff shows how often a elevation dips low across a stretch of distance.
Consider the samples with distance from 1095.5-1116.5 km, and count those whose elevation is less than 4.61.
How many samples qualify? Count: 19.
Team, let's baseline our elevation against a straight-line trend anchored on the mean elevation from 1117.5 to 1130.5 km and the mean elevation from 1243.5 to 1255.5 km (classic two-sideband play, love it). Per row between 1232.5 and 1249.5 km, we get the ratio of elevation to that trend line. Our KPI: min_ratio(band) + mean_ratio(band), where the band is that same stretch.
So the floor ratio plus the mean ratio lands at 1.99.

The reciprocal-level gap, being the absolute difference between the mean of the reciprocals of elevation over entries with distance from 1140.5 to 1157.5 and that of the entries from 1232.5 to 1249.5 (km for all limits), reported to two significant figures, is 0.022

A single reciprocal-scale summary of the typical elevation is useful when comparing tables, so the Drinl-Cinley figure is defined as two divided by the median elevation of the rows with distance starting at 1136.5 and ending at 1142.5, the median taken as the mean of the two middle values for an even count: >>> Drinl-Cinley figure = 0.442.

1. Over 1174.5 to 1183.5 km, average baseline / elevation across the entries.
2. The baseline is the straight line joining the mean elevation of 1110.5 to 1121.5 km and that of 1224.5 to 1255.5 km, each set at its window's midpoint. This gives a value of 0.91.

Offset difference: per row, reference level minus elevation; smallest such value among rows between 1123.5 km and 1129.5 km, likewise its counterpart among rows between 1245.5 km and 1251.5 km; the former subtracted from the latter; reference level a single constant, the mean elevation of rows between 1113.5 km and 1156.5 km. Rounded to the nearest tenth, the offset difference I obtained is 0.1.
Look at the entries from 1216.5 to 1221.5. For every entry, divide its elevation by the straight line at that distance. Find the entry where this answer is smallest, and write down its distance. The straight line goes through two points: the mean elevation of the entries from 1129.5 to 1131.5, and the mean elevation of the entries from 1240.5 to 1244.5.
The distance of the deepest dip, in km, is 1221.0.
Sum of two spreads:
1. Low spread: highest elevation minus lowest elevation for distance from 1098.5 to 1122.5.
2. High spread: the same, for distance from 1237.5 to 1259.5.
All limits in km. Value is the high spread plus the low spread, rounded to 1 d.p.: 1.6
